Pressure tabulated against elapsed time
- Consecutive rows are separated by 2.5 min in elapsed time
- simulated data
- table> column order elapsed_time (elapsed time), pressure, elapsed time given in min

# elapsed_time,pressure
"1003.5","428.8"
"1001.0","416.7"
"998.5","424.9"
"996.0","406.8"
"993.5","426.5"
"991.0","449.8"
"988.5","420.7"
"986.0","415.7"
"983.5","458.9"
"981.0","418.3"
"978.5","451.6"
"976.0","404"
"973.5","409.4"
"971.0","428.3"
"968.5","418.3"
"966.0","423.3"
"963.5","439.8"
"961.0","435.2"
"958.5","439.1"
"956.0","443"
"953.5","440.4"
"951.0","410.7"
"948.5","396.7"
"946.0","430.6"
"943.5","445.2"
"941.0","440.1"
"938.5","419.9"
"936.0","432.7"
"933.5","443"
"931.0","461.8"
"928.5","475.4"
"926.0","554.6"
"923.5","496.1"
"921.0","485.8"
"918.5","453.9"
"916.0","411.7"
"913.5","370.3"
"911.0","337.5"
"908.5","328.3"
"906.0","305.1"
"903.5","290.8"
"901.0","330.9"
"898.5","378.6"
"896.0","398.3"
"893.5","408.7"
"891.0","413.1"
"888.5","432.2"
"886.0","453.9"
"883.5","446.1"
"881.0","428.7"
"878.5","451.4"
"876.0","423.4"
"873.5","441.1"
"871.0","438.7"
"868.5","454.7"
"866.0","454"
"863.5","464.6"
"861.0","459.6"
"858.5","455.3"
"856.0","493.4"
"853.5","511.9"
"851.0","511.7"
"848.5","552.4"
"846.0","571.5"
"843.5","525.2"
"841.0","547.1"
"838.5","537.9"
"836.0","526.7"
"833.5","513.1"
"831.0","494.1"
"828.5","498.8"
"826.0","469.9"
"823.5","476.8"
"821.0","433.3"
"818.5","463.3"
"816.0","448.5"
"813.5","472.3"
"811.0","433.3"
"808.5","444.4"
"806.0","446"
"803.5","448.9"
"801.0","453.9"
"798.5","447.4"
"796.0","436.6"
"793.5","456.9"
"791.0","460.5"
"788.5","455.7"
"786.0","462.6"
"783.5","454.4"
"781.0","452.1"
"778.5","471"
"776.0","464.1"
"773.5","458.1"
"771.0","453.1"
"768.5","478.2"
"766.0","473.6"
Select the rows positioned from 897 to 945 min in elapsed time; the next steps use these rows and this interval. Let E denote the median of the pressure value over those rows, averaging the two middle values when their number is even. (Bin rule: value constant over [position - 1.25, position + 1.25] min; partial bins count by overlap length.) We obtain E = 433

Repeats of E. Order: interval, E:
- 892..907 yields 355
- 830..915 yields 453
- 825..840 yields 506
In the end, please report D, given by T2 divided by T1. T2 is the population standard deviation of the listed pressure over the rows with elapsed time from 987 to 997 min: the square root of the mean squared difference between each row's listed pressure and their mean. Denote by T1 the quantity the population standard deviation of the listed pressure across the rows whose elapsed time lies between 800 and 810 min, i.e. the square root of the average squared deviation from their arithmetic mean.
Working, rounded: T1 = 4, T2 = 16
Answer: 4.3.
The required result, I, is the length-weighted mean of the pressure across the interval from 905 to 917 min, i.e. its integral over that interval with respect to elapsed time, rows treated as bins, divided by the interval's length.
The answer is 350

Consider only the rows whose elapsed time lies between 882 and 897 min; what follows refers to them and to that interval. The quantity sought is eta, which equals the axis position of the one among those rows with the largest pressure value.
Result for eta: 886.0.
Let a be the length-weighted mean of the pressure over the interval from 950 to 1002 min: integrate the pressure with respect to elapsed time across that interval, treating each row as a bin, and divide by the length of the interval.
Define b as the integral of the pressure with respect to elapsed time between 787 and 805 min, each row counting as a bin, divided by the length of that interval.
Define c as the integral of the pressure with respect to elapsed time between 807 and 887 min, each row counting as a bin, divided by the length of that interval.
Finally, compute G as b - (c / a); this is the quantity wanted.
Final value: 450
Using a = 428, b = 451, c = 478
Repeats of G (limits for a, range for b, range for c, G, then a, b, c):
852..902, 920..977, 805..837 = 441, 438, 442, 471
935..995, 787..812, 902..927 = 448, 429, 449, 401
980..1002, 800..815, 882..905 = 449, 427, 450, 394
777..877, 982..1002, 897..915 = 427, 474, 428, 336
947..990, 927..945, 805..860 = 446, 427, 447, 492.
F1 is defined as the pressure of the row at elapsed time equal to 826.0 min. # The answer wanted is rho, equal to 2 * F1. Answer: 940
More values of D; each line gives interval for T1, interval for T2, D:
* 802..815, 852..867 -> 1.7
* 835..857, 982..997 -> 0.8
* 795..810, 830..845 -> 3.3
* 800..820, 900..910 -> 1.5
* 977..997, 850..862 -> 1.3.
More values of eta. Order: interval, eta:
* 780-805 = 786.0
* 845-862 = 846.0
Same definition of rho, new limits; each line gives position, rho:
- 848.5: 1105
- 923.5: 992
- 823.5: 954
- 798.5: 895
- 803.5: 898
